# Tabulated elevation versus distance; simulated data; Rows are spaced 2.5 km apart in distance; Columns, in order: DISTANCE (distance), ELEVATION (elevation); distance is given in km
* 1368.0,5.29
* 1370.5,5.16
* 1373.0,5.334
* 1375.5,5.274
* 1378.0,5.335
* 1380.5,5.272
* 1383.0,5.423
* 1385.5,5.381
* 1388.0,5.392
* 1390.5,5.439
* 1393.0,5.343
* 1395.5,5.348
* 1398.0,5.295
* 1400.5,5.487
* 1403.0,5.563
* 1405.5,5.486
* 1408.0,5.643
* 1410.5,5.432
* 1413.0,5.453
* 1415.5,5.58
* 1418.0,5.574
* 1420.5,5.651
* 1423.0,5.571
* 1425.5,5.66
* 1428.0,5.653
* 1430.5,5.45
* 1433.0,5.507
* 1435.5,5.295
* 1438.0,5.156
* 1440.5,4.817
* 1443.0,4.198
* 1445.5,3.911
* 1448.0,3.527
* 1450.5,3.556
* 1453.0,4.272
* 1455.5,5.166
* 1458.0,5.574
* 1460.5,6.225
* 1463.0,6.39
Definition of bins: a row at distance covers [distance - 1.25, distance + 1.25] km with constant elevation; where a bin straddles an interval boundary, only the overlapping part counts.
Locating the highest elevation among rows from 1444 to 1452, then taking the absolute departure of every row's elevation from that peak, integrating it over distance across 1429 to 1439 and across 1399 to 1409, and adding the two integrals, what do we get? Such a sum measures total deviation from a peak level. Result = 31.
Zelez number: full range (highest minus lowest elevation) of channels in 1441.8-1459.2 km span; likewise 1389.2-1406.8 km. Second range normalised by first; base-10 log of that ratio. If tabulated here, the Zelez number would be -0.88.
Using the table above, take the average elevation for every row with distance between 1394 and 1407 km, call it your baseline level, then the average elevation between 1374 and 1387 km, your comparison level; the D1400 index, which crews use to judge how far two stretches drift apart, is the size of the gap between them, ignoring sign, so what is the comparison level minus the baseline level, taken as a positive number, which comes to 0.10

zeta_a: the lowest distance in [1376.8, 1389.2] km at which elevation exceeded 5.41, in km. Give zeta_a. 1383.0 km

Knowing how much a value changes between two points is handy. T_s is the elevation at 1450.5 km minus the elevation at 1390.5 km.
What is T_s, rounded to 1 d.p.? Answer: -1.9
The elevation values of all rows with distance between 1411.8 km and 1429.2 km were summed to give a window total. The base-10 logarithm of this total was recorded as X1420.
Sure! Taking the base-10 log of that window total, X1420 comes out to 1.59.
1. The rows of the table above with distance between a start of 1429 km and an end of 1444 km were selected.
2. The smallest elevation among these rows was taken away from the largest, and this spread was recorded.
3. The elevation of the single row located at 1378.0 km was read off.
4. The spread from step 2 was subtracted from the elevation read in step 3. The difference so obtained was 4.0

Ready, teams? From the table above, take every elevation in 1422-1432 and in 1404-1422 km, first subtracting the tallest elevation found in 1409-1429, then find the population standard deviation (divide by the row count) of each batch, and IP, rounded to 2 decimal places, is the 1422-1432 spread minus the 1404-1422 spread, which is 0.00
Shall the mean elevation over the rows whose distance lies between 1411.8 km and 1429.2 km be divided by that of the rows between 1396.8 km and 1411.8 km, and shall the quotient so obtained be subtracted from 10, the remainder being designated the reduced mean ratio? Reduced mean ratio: 8.980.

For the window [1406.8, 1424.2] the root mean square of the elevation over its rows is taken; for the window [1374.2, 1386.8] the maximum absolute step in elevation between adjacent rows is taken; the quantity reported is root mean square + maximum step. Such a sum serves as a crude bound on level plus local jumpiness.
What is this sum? 5.7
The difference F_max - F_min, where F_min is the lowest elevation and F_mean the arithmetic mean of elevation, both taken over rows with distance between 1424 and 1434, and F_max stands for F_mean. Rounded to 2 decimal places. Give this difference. 0.12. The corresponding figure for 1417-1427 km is 0.04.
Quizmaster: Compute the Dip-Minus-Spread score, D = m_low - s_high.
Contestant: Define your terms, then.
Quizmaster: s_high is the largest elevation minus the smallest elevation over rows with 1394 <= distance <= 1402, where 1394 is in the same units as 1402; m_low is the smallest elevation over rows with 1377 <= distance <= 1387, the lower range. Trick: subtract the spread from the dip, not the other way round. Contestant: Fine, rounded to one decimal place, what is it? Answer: 5.1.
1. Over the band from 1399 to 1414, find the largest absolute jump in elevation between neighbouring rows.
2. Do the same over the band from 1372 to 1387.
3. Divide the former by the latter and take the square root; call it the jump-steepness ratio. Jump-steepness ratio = 1.2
